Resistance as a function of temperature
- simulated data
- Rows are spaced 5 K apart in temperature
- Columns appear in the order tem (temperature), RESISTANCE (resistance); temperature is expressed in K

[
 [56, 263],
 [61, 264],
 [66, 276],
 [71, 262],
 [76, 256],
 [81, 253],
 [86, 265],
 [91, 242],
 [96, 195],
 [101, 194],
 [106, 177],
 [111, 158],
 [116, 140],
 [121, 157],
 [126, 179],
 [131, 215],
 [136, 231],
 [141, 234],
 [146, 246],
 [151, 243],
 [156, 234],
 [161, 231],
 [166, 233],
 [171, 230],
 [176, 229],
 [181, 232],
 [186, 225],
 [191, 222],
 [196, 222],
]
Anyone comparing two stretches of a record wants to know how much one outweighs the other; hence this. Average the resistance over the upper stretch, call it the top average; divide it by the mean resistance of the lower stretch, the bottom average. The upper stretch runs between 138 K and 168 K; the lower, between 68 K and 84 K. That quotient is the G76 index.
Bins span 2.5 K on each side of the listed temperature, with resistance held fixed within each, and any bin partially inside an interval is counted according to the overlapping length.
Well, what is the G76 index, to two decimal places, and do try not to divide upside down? 0.92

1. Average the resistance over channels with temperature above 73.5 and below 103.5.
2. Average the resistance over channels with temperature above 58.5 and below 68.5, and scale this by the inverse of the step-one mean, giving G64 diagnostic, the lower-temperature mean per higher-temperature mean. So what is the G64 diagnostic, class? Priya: 1.15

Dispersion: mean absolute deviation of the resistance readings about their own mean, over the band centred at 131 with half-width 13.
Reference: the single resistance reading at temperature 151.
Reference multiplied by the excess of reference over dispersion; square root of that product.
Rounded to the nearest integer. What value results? 228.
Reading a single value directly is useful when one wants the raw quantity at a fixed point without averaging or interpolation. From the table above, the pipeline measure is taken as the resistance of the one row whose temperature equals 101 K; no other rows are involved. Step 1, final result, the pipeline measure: 194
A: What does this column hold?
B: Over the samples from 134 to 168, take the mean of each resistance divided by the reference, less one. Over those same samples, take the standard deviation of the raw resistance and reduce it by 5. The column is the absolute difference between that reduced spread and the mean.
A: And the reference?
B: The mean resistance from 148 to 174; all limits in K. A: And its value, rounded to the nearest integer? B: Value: 1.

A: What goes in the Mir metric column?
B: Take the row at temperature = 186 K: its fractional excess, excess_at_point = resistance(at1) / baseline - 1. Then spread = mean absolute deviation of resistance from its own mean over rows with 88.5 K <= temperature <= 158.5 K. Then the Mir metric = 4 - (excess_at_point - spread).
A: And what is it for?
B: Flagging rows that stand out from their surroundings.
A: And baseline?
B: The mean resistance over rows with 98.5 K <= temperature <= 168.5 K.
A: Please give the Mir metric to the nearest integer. 36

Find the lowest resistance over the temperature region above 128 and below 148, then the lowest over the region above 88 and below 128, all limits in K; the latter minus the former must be -75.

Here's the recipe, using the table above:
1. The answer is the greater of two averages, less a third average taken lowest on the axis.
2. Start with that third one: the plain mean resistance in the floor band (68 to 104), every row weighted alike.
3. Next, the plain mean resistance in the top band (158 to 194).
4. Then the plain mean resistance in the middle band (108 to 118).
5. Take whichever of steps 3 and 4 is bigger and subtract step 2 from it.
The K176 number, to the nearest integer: -9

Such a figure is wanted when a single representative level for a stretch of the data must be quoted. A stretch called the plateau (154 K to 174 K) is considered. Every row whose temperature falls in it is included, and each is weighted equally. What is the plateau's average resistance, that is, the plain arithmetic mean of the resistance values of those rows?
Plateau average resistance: 232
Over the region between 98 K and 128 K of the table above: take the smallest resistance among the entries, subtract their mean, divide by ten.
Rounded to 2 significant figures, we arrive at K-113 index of -2.8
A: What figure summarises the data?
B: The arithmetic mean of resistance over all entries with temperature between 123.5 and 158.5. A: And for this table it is 226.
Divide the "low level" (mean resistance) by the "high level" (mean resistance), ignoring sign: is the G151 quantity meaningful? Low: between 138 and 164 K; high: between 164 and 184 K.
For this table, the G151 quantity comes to 1.0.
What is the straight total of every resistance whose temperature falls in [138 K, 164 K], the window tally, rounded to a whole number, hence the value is 1188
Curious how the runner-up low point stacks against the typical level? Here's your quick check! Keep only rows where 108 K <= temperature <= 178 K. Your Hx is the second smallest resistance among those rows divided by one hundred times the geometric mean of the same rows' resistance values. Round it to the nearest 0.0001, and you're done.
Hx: 0.0075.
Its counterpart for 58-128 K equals 0.0075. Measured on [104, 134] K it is 0.0093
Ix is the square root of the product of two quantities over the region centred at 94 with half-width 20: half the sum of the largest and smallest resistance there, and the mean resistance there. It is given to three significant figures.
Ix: 214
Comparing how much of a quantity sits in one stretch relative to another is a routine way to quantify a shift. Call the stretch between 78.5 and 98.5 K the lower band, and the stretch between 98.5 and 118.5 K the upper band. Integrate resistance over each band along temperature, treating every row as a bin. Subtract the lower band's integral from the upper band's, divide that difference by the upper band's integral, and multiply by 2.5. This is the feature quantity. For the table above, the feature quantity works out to -1.1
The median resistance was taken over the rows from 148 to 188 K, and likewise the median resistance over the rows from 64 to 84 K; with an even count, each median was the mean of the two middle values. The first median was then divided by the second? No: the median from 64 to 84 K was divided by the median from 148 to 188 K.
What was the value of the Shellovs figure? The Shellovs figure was 1.12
